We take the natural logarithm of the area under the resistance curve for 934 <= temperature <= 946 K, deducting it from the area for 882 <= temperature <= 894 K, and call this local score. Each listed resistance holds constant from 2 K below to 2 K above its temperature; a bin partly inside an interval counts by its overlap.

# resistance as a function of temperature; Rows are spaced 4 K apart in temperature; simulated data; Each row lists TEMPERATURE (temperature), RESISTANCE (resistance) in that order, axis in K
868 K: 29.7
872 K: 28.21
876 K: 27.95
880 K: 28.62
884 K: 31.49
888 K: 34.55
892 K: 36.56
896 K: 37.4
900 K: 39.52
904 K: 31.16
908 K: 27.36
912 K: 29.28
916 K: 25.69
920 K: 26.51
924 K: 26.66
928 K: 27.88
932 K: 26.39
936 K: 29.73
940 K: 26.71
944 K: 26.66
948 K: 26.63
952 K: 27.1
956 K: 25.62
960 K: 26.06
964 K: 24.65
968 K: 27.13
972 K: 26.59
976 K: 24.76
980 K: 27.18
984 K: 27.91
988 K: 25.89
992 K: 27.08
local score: 405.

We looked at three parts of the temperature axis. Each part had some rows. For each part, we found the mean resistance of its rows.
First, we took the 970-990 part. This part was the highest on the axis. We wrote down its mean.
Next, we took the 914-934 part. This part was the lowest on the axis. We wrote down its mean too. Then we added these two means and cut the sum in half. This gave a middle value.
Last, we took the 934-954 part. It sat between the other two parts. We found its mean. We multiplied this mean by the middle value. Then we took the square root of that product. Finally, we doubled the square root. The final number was 53.9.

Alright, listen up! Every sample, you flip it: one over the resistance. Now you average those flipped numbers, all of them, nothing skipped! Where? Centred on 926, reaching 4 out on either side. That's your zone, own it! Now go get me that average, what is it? 0.0367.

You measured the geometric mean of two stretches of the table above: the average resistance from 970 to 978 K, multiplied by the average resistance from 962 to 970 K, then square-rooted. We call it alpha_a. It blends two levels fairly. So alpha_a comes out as 25.8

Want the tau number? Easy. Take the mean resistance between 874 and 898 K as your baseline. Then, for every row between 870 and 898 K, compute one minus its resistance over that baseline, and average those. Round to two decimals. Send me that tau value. 0.02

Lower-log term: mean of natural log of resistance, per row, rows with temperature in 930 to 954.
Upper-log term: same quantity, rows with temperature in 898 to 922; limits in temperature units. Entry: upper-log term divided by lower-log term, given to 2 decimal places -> 1.03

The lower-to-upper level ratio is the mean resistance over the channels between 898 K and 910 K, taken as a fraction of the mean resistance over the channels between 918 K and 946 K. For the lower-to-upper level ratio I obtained 1.20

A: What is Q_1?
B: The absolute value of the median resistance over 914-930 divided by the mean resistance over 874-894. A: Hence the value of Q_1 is 0.84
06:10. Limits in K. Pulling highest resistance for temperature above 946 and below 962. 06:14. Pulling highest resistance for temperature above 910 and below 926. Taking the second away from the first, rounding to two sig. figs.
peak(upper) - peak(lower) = -2.2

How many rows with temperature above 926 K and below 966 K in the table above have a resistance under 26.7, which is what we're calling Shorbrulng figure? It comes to 6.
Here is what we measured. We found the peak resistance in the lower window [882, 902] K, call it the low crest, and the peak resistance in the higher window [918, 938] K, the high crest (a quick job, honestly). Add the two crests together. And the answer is 69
